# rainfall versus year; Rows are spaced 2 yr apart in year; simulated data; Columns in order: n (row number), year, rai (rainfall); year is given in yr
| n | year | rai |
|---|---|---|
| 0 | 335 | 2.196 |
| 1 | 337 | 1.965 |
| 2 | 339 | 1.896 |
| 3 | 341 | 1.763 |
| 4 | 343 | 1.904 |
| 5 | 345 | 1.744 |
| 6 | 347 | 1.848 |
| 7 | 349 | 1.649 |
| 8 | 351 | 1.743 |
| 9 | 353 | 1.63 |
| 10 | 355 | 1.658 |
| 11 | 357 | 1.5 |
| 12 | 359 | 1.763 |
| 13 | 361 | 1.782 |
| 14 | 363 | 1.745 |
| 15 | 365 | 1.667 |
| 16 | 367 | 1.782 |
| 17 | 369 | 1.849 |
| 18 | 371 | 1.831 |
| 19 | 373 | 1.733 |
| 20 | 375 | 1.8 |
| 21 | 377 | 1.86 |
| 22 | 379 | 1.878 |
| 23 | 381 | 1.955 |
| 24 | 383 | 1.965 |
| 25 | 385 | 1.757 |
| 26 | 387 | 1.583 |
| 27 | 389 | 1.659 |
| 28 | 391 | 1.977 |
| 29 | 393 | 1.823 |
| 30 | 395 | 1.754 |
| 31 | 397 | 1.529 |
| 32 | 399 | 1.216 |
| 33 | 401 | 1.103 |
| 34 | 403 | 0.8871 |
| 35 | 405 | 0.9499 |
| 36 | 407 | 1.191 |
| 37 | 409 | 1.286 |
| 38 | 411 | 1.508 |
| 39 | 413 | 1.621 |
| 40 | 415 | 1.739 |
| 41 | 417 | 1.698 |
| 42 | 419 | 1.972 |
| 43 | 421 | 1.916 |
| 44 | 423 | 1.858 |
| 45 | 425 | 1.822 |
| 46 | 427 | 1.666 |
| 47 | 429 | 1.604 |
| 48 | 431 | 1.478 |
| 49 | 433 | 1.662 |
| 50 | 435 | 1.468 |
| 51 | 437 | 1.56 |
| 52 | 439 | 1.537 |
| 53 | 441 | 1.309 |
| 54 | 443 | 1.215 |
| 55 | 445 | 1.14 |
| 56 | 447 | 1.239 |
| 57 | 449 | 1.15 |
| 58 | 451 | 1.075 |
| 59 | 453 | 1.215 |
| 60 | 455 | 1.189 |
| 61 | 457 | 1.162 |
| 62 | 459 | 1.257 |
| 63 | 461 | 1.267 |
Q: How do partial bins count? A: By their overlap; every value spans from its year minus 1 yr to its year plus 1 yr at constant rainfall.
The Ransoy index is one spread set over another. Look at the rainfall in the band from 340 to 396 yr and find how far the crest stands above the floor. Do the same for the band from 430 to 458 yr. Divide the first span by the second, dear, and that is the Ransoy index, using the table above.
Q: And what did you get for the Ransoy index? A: 0.81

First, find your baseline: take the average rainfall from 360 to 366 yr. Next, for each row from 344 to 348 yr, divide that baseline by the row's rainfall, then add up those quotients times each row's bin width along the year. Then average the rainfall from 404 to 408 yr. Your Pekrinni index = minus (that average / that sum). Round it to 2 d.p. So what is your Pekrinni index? -0.28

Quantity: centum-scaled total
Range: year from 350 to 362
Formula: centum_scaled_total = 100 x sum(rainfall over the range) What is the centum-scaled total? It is 1008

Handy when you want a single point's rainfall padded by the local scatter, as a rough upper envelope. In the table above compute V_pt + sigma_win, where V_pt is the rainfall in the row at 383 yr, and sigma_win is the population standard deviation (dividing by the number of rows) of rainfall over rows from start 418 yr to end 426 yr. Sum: 2.022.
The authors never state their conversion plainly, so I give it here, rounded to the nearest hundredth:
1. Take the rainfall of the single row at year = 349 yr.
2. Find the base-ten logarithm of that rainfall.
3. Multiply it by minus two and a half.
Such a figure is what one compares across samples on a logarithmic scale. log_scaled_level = -0.54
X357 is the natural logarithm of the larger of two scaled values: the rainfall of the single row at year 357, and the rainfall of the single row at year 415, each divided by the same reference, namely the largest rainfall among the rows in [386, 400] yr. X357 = -0.13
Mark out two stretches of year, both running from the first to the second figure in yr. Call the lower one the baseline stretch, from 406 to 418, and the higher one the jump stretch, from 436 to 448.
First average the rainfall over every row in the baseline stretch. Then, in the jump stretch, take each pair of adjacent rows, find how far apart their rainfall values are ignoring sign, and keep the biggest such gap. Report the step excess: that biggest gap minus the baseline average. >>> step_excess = -1.3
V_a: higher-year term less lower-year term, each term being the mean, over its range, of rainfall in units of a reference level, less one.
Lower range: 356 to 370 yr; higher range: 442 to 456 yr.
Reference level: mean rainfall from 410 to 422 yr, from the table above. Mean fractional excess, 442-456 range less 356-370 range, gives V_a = -0.32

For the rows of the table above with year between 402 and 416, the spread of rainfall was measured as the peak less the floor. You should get 0.85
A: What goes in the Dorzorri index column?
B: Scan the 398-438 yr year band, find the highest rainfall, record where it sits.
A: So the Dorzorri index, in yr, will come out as 419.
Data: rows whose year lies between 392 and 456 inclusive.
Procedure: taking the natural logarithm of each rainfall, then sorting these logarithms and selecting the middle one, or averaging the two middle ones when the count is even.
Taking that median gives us 0.40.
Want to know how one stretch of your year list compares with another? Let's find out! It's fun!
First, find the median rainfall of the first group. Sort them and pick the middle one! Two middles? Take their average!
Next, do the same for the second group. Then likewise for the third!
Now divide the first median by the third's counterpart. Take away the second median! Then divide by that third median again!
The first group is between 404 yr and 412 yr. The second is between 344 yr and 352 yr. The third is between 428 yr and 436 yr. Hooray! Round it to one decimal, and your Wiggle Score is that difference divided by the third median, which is -0.6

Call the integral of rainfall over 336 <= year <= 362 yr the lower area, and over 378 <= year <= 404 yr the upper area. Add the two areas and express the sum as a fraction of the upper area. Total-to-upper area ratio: 2.08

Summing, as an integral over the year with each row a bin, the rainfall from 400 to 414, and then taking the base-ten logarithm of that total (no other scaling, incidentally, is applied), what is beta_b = 1.23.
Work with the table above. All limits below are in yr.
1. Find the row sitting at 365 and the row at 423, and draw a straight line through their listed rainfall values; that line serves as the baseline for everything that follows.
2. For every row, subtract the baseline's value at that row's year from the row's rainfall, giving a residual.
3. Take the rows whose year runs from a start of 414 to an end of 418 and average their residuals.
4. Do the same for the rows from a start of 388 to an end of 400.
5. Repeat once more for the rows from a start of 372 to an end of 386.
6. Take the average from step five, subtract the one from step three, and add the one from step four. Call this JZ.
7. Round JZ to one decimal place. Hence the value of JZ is 0.2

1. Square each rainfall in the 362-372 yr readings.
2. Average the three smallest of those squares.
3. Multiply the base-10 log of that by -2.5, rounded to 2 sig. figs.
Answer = -1.2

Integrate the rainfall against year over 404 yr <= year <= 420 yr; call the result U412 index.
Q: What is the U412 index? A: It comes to 24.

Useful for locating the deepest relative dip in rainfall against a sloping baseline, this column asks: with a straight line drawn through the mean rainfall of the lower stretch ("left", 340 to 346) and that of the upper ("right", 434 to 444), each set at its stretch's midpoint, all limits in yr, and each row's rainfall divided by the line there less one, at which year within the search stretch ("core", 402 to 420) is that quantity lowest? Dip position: 403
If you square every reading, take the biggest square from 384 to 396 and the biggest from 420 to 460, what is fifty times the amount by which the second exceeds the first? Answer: -12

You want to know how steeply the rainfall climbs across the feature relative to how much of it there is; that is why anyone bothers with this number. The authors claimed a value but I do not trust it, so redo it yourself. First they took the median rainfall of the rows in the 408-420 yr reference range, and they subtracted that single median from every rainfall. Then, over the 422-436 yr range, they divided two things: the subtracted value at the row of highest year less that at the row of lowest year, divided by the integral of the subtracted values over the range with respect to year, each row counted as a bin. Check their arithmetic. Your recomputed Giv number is 3.3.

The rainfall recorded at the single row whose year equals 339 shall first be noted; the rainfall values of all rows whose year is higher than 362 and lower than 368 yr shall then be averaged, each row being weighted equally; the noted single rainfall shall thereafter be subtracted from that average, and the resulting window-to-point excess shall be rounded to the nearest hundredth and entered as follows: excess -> -0.16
